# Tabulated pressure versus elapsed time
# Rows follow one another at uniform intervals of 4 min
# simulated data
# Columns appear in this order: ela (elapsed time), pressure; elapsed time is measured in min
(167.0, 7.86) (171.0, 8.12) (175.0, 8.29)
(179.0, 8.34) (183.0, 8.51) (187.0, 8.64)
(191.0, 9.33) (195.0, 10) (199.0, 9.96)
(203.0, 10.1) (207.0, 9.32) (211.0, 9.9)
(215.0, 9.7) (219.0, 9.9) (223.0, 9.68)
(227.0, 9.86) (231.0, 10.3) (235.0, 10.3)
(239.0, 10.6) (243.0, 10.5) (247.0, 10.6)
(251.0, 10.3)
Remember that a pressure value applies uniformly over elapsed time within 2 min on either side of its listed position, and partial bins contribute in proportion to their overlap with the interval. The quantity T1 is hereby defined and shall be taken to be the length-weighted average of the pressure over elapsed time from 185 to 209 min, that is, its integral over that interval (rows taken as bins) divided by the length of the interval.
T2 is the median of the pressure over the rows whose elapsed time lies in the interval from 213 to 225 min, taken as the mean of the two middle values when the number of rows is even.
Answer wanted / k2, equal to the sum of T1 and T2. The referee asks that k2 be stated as 19.3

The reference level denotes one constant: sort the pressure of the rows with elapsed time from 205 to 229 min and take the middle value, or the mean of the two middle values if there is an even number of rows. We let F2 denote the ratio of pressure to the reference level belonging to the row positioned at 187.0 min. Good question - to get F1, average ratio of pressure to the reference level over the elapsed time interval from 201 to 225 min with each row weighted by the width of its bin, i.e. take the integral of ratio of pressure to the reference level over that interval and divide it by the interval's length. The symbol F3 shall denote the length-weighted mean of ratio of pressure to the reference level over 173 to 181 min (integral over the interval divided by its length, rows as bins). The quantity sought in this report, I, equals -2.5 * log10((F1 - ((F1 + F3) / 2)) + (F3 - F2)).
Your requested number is 3.5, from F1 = 1.00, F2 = 0.88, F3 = 0.85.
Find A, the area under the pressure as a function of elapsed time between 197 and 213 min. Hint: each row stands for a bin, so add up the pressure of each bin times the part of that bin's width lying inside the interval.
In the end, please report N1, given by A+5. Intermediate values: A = 157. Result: 162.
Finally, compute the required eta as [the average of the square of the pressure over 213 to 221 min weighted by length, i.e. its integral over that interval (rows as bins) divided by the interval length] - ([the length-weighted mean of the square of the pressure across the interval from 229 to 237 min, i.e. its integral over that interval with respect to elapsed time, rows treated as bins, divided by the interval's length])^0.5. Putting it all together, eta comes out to 86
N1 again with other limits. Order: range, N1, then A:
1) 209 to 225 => 162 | 157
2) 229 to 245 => 172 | 167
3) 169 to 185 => 138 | 133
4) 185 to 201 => 157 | 152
